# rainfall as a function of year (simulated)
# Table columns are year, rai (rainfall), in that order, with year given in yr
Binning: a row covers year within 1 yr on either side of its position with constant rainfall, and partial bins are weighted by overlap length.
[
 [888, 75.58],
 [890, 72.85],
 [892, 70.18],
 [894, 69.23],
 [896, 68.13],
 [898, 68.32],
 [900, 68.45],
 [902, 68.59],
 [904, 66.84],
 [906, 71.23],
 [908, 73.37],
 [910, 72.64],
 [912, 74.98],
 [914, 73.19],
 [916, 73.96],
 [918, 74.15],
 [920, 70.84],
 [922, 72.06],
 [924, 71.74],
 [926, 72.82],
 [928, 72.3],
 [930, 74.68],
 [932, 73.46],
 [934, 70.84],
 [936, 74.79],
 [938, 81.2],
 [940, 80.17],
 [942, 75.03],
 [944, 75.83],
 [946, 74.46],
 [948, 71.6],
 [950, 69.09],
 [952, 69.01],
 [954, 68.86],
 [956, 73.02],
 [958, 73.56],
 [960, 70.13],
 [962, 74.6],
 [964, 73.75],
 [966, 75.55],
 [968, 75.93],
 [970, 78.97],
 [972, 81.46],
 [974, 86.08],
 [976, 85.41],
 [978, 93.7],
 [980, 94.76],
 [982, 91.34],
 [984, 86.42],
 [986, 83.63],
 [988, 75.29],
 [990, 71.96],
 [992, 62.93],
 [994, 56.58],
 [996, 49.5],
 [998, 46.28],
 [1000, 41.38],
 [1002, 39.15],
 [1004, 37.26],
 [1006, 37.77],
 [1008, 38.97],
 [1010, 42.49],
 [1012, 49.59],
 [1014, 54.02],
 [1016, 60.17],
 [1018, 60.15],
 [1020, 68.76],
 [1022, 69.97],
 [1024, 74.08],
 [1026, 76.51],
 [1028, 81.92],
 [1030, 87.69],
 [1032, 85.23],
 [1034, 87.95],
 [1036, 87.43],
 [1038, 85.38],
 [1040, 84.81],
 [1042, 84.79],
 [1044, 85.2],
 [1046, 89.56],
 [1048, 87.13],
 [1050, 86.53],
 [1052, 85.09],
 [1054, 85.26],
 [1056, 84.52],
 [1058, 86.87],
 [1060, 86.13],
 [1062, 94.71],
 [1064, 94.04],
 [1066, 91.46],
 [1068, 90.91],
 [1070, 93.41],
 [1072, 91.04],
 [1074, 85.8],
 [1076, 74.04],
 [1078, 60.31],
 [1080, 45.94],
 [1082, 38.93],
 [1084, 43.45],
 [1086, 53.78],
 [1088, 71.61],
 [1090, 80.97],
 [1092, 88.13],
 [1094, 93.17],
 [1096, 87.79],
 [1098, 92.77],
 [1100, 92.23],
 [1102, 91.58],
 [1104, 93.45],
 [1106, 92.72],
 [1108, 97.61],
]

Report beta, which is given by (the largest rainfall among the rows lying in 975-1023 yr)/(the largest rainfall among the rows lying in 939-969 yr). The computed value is 1.18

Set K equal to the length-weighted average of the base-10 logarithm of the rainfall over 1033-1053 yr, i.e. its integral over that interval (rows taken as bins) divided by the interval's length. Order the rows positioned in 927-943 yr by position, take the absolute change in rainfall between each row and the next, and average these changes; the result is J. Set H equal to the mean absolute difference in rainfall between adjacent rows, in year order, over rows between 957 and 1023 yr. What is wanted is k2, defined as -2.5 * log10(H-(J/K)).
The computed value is -0.8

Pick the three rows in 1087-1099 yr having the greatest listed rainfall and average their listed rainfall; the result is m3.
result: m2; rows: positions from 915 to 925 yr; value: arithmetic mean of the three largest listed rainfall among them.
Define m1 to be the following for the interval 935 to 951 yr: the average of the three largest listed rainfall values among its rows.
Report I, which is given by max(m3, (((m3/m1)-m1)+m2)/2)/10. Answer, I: 9.1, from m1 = 79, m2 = 73.4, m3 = 91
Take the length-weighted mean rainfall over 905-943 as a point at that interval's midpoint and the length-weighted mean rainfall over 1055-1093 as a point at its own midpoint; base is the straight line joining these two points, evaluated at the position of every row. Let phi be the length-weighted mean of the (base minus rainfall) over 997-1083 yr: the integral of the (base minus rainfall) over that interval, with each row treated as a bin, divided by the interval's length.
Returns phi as 3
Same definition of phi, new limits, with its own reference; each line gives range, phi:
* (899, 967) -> 1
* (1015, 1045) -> -3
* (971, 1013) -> 11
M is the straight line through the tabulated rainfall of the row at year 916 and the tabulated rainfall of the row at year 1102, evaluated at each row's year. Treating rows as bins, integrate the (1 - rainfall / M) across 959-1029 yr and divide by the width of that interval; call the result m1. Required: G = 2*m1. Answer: 0.35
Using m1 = 0.17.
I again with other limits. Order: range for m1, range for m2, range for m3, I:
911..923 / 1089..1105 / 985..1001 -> 7.7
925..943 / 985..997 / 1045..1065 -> 9.3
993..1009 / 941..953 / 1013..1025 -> 7.1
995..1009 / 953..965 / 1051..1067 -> 9.3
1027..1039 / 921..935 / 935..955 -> 7.9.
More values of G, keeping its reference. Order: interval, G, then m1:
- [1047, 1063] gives 0.00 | 0.00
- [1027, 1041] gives -0.01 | -0.01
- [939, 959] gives 0.10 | 0.05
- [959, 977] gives 0.02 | 0.01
